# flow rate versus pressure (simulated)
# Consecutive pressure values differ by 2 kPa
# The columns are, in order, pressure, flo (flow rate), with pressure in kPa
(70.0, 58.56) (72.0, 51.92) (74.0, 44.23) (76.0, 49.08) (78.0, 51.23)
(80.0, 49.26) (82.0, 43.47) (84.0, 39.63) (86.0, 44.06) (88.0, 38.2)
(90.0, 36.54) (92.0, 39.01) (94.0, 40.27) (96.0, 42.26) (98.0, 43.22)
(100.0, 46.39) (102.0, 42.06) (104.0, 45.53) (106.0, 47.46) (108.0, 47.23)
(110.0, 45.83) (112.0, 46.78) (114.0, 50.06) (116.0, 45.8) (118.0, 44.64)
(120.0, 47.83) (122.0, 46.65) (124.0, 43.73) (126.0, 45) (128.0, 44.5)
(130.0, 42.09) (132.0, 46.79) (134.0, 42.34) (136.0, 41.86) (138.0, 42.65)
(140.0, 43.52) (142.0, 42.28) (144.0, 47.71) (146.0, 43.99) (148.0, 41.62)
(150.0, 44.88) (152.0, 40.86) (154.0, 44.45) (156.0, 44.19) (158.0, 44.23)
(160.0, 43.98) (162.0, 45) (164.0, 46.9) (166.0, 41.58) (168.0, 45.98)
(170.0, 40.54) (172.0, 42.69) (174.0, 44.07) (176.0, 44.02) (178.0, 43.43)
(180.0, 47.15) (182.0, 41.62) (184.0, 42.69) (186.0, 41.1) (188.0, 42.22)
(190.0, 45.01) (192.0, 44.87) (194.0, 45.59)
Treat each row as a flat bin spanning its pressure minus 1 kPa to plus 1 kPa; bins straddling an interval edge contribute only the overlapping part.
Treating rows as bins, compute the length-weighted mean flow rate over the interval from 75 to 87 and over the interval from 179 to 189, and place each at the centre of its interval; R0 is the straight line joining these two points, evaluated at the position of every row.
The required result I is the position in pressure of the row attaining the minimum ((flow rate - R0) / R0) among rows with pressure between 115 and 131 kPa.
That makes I 130.0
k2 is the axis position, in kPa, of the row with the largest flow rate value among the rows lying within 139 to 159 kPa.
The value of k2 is 144.0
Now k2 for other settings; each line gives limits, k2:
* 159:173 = 164.0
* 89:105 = 100.0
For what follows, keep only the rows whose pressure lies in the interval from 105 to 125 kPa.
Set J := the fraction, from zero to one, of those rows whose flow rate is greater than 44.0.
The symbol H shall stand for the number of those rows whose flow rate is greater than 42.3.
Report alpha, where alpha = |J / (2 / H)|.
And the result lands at 4.5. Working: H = 10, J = 0.9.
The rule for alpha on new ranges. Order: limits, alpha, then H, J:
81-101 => 0.4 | 4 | 0.2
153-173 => 2.4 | 8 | 0.6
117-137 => 2.4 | 8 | 0.6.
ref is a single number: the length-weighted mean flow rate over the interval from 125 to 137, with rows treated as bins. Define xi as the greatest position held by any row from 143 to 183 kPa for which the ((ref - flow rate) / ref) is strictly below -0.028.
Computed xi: 180.0 kPa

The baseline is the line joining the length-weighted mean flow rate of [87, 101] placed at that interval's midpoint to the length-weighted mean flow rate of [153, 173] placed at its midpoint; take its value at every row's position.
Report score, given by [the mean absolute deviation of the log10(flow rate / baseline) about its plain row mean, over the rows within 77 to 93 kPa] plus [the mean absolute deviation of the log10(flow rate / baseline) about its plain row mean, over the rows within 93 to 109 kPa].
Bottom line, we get 0.067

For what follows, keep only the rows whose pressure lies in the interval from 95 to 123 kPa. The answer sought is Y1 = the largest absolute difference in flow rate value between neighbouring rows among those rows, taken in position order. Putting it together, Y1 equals 4.3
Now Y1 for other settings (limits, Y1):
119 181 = 5.4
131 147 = 5.4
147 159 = 4.0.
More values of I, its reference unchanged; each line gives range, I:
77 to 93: 90.0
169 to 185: 170.0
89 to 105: 90.0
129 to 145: 136.0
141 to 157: 152.0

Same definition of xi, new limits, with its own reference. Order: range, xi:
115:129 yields 126.0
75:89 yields 80.0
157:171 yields 168.0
